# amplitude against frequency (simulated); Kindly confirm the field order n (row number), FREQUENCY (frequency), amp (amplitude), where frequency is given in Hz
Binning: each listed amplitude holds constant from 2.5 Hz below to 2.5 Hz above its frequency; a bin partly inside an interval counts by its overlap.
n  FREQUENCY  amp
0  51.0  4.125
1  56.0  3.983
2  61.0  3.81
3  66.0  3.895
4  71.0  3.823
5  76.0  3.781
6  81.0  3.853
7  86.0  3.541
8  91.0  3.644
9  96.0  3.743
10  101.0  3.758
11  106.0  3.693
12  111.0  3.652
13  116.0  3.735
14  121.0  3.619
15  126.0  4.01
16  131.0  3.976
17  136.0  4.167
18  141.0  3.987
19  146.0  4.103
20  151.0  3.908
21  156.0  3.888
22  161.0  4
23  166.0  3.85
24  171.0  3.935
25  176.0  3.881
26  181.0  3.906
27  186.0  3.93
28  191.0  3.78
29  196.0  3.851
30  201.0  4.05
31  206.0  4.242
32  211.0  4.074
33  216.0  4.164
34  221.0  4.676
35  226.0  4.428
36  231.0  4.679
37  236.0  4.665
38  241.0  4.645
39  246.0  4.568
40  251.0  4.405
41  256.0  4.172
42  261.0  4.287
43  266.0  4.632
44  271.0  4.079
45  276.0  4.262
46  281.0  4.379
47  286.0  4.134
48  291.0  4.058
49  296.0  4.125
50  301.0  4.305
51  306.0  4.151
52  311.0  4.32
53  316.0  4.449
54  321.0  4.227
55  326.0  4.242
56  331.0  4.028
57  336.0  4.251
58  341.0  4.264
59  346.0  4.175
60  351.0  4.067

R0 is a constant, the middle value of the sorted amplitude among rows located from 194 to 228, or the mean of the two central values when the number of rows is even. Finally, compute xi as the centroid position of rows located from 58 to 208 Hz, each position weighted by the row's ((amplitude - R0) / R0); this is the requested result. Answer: 121.3 Hz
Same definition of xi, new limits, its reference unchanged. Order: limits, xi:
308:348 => 320.4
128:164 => 148.5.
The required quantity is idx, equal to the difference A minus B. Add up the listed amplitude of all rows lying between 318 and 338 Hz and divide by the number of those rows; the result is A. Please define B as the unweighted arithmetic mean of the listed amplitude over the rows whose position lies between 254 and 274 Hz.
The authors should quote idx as -0.11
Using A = 4.2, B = 4.29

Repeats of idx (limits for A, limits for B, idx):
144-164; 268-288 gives -0.24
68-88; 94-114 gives 0.04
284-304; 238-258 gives -0.29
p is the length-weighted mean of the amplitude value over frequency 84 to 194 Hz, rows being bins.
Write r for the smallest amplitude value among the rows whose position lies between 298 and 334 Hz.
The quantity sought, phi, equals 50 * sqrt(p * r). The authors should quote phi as 197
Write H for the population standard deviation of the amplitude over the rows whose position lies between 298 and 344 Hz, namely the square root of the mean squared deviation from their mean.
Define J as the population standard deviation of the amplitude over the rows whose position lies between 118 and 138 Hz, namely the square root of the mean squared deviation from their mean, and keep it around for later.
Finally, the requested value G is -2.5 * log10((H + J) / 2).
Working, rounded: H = 0.11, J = 0.20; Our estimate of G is 2.03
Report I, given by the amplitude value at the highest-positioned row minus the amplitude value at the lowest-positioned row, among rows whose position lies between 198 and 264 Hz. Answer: 0.24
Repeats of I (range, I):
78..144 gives 0.13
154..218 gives 0.28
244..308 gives -0.42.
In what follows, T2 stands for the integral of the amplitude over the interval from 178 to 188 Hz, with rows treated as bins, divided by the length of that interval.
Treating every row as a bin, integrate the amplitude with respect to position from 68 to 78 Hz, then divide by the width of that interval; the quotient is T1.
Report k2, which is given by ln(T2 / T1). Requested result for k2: 0.028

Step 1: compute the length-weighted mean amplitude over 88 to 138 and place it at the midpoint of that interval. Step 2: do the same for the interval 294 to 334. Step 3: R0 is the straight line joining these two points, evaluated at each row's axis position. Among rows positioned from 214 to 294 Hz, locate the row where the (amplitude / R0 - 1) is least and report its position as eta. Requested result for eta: 291.0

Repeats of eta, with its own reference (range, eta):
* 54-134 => 86.0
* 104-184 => 121.0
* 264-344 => 331.0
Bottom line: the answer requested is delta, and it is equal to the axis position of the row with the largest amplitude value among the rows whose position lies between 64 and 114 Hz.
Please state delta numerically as 66.0 Hz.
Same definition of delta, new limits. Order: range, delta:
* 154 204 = 201.0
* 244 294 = 266.0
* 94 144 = 136.0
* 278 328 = 316.0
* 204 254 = 231.0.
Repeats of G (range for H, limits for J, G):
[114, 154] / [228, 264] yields 1.87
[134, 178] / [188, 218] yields 2.20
